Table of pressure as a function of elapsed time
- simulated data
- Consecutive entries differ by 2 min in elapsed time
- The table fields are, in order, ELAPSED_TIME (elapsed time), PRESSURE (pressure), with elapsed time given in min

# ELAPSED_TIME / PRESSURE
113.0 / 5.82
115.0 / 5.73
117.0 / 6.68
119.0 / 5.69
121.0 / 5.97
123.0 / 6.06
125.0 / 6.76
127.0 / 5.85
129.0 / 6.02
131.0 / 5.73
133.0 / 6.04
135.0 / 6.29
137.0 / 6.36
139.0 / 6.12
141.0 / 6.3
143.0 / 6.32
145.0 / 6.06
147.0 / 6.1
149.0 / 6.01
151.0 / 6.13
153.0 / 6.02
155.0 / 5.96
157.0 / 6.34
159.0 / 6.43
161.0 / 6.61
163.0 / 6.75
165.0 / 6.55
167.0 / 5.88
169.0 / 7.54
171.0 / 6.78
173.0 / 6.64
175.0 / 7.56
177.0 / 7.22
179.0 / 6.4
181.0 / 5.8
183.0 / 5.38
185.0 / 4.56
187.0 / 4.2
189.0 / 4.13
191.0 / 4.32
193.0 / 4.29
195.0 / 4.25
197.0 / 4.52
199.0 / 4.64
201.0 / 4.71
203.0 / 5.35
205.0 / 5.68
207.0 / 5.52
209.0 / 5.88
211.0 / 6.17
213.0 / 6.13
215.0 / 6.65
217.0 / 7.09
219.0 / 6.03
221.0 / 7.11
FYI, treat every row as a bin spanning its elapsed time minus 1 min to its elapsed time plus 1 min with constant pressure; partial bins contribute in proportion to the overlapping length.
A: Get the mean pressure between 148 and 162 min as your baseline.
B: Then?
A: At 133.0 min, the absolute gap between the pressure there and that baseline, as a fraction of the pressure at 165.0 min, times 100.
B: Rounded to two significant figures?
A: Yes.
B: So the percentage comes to 2.7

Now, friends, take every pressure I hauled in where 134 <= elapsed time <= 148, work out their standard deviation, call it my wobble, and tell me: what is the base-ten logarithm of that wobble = -0.9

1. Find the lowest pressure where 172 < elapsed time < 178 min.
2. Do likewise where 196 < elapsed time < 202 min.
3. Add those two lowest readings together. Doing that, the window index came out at 11.2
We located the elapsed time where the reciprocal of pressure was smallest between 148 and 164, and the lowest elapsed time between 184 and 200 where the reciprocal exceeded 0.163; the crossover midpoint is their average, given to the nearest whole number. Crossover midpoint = 174 min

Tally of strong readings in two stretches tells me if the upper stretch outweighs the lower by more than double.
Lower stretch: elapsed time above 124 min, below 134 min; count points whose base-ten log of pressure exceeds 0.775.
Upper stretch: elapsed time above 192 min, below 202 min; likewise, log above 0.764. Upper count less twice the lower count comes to -6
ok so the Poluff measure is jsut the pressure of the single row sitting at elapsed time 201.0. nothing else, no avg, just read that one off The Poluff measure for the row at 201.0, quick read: 4.71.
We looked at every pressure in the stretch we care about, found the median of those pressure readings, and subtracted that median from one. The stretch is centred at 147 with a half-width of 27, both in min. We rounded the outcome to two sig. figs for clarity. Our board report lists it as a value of -5.1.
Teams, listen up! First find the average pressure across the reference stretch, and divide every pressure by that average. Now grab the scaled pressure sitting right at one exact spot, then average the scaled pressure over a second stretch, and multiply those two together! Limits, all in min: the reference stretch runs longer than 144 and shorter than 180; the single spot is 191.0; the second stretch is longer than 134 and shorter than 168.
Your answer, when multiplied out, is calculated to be 0.64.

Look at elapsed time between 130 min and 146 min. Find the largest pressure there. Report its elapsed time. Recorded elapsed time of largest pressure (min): 137.0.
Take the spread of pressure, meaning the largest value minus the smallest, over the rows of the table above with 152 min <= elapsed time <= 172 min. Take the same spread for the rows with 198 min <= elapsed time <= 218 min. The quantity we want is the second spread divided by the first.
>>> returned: 1.5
